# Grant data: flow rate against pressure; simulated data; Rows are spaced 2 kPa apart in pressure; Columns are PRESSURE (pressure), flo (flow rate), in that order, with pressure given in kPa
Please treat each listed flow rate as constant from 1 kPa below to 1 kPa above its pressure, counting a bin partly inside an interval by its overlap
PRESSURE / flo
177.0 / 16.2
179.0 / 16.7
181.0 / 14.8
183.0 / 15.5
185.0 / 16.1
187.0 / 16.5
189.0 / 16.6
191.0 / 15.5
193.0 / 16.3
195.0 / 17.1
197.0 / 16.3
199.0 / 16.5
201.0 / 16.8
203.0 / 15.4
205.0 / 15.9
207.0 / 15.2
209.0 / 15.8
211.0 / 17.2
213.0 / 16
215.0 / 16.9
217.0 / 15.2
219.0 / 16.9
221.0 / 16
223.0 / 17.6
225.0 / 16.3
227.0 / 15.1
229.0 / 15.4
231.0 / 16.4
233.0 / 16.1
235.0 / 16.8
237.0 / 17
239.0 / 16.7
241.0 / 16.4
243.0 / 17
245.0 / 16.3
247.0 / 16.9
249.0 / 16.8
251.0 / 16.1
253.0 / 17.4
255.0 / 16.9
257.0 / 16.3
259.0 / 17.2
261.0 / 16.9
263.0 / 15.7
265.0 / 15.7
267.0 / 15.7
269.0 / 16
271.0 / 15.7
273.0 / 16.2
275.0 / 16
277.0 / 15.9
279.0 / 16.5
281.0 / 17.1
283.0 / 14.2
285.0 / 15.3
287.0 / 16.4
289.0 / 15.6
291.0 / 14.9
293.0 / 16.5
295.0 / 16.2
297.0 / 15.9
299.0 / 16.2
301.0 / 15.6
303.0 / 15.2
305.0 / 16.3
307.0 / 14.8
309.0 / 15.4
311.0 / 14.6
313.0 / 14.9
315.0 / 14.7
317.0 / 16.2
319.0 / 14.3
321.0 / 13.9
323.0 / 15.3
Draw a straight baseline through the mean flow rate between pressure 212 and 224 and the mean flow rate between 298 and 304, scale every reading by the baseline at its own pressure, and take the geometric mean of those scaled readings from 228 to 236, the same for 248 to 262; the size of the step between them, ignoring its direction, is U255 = 0.052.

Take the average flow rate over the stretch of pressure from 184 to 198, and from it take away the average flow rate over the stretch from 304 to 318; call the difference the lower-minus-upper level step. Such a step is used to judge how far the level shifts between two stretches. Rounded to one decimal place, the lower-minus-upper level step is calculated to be 1.1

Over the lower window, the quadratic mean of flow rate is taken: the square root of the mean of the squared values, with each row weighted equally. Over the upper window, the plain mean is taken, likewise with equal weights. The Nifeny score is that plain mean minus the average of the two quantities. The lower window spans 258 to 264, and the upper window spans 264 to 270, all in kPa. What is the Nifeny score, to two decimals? -0.41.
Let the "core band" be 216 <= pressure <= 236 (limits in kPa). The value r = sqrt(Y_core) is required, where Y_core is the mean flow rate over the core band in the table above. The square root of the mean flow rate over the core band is 4.02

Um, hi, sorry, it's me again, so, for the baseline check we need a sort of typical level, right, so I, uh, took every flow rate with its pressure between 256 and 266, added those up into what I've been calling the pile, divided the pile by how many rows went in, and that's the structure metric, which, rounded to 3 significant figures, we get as 16.4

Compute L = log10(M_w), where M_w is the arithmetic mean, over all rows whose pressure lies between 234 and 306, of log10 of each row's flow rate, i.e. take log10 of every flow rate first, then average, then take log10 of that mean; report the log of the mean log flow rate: 0.0826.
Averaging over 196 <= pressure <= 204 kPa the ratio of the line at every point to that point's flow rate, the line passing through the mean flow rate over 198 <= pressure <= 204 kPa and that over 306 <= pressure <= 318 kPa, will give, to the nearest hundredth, 1.00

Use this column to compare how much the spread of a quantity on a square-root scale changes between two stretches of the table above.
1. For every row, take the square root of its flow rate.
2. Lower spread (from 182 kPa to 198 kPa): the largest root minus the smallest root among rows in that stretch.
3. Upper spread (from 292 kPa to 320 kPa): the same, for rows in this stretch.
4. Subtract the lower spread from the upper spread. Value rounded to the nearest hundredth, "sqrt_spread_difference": 0.08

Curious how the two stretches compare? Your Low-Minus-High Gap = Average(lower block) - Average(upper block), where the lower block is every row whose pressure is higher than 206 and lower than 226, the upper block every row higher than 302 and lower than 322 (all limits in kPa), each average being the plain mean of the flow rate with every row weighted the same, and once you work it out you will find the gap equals 1.3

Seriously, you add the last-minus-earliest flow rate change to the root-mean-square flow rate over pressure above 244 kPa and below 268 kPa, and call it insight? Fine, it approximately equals 15.9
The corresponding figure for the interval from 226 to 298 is 17.0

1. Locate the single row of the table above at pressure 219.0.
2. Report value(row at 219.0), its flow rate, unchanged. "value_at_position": 16.9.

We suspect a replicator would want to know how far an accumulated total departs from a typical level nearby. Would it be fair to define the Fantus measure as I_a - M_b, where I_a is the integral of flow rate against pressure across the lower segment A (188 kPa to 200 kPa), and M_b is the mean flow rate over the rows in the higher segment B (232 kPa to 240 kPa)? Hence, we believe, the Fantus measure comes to 180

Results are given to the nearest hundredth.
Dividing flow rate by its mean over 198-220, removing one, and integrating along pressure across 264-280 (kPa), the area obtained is -0.20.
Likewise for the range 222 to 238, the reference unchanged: 0.17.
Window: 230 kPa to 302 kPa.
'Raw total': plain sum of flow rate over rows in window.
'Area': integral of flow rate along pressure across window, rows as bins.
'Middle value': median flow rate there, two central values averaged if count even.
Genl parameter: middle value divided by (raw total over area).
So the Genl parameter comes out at 32.5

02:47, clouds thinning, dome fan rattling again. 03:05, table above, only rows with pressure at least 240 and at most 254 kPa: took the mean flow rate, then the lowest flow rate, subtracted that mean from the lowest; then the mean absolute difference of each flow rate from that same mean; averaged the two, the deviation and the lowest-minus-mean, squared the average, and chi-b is 0.013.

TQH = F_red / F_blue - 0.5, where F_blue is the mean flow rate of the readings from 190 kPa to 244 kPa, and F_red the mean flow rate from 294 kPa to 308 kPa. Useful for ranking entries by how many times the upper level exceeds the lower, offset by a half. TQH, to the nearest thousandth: 0.466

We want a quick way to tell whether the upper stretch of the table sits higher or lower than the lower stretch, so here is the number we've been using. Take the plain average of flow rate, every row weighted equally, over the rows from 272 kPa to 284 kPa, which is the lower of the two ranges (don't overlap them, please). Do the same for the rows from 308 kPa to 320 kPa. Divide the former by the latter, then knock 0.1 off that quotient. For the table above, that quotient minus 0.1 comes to 0.96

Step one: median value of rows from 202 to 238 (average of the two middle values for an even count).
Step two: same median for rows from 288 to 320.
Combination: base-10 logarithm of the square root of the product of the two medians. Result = 1.20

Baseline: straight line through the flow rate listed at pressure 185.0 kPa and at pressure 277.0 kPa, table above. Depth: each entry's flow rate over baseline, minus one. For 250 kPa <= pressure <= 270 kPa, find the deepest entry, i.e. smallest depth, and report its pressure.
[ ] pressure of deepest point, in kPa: 263.0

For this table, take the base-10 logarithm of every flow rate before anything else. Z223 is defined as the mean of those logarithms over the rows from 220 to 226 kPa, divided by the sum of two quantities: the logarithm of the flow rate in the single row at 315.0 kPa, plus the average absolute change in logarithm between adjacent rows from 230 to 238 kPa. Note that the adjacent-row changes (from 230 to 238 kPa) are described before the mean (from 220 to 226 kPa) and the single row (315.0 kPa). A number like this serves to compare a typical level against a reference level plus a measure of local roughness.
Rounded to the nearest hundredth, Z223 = 1.04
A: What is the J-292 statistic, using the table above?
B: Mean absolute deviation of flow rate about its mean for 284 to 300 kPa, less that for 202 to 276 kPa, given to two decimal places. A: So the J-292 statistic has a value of -0.10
